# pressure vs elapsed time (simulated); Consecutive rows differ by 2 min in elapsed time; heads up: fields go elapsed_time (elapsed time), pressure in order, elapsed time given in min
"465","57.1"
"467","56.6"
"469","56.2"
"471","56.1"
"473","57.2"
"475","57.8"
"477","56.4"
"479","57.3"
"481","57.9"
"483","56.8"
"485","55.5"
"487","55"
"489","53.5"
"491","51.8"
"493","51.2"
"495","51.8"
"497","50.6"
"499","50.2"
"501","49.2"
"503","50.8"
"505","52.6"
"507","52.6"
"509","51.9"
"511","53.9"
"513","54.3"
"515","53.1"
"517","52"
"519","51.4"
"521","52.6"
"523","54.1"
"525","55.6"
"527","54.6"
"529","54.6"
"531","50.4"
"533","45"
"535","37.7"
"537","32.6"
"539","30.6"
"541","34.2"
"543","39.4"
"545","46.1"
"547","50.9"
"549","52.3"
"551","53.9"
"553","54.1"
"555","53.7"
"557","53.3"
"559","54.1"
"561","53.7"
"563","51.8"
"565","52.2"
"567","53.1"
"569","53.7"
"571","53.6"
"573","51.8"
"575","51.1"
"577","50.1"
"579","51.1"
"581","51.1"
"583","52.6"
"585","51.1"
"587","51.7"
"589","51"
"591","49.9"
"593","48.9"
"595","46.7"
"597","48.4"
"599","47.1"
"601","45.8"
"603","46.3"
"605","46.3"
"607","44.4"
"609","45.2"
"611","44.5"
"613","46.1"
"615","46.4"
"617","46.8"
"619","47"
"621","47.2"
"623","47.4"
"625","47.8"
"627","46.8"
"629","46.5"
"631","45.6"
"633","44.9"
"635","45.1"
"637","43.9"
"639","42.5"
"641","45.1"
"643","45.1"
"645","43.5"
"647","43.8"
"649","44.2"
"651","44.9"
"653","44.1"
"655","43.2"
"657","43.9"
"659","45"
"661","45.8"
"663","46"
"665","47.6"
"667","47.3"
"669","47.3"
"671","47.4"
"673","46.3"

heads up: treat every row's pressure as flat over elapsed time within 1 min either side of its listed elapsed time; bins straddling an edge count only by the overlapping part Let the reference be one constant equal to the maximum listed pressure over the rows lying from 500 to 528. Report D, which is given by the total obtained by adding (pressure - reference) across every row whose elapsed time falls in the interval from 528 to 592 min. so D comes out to -207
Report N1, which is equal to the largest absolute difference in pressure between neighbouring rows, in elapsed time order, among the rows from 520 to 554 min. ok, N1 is 7.3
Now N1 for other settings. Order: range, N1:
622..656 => 2.6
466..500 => 1.7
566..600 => 2.2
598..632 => 1.9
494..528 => 2.0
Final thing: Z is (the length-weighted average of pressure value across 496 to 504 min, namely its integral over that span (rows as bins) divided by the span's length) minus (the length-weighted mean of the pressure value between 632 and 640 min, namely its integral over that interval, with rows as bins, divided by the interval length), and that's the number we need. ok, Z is 6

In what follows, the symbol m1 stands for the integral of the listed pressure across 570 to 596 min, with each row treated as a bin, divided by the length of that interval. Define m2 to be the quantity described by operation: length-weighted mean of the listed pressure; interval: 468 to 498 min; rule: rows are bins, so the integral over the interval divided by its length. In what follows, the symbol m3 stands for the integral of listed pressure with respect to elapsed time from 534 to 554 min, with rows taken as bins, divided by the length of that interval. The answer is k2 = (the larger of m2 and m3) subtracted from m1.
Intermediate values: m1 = 50.8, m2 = 55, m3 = 43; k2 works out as -4.2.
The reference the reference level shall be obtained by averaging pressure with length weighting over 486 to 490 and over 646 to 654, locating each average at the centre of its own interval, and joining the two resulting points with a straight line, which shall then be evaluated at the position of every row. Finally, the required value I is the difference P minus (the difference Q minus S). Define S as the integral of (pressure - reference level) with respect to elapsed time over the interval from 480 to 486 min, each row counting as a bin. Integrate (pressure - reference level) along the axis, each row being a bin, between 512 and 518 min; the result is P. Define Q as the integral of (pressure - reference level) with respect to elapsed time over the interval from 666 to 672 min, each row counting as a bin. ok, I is -9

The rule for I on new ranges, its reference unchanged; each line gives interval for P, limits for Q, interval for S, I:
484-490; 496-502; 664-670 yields 49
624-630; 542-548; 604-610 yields 30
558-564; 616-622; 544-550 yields 11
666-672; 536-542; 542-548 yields 106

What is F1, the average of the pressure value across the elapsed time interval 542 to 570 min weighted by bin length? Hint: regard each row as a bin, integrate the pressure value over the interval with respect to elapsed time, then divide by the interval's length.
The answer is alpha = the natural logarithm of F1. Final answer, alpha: 3.94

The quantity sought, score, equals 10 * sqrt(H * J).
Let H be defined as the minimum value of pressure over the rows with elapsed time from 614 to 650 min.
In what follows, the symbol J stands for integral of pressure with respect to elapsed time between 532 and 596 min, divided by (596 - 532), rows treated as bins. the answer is 456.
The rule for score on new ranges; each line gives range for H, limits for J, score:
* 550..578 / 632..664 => 472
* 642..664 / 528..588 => 460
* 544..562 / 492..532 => 491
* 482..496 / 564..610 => 504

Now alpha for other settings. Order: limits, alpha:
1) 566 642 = 3.87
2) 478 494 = 4.01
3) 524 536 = 3.90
